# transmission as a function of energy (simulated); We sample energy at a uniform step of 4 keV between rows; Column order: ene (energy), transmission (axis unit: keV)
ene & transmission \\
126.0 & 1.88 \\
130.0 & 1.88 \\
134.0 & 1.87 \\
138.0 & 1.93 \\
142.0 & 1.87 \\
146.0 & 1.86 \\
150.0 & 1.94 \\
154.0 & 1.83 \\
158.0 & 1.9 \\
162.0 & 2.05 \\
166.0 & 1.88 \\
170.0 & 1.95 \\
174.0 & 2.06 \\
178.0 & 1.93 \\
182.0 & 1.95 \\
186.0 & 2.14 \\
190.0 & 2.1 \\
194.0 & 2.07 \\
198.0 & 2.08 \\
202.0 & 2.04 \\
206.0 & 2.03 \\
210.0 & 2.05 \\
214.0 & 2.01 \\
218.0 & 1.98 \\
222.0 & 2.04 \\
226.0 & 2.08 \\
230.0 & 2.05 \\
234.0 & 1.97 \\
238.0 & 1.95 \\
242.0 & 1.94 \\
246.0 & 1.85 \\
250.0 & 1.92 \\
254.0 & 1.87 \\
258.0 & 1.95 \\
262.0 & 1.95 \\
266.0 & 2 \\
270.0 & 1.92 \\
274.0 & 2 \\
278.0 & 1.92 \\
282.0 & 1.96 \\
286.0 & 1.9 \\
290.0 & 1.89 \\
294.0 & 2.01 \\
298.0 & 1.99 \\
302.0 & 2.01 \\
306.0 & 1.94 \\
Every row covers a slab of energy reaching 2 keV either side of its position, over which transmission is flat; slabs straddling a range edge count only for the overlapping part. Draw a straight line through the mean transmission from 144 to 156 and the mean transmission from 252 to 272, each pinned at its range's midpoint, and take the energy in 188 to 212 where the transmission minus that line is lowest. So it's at 206.0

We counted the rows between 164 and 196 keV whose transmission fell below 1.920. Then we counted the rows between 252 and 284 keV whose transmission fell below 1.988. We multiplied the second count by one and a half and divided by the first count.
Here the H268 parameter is 9.0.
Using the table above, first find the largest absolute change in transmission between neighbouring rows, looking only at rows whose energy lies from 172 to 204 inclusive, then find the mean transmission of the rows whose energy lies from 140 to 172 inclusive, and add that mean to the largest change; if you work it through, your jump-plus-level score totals 2.10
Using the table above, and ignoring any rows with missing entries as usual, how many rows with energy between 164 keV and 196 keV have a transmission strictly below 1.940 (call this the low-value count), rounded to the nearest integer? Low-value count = 2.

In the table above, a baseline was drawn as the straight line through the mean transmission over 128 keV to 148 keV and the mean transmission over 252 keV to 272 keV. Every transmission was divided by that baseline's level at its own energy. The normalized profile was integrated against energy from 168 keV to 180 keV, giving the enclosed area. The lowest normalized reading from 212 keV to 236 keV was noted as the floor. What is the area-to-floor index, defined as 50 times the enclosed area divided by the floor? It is 612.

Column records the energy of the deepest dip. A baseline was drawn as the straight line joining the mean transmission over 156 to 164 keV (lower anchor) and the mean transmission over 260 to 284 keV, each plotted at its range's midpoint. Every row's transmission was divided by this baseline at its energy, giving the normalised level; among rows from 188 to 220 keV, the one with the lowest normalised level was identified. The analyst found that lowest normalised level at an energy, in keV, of 218.0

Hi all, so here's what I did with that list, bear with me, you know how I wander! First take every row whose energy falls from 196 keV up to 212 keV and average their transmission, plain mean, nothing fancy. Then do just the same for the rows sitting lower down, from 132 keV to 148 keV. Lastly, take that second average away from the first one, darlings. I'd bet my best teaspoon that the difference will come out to 0.17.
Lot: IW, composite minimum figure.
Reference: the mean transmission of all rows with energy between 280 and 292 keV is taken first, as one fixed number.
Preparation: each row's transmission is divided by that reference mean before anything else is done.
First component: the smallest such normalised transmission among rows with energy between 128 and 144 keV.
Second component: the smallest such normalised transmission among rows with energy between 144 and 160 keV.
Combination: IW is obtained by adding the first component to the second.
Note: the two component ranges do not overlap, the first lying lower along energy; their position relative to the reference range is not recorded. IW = 1.93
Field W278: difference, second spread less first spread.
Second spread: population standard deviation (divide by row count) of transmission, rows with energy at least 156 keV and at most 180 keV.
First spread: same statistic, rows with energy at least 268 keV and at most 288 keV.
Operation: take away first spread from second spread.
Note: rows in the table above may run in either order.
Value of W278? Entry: 0.034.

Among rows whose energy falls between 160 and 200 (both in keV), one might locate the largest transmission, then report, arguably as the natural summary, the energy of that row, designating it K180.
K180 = 186.0 keV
